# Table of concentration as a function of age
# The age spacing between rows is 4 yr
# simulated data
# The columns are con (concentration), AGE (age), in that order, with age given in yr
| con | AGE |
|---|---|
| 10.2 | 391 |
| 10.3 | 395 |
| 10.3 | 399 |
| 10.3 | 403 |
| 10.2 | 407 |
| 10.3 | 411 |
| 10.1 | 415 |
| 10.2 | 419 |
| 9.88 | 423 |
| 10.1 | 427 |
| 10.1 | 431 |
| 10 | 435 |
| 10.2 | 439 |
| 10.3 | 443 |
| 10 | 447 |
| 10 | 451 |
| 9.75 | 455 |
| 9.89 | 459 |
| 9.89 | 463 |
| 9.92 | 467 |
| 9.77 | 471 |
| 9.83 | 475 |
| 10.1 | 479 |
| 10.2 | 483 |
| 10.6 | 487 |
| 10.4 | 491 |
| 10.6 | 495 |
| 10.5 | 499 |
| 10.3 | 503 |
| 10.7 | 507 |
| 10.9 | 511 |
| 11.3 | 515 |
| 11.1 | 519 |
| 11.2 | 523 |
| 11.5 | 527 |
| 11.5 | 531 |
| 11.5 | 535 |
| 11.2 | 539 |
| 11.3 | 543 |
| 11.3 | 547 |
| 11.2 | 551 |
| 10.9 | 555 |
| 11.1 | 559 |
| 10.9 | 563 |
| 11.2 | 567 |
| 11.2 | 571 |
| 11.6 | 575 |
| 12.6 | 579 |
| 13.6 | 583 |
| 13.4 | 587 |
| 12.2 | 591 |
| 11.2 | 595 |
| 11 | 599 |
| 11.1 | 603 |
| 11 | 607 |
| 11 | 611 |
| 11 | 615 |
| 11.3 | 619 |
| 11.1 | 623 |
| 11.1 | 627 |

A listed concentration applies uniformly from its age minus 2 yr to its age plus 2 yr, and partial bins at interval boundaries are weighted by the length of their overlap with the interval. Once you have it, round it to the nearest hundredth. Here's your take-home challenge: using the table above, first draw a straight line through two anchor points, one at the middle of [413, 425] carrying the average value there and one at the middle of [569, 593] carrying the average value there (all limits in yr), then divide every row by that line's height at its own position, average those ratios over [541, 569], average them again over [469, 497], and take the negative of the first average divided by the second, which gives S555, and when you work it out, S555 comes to -0.99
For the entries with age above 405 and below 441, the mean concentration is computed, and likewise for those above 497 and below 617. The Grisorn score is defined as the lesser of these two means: 10.1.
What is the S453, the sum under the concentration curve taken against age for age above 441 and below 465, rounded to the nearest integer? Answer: 239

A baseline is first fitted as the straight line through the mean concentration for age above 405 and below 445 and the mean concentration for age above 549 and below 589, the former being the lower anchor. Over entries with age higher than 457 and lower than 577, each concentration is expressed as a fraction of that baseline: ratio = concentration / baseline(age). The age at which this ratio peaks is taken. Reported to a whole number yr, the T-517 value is 527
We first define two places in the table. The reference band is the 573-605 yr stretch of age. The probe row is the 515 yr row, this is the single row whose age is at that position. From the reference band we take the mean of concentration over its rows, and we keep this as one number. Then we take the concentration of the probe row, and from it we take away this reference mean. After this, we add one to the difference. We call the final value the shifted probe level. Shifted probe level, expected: 0.21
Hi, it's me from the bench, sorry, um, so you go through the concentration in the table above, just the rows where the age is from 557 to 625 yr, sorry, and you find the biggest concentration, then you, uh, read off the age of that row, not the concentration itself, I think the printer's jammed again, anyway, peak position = 583 yr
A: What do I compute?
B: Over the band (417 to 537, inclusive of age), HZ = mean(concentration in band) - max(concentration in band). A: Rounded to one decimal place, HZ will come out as -1.1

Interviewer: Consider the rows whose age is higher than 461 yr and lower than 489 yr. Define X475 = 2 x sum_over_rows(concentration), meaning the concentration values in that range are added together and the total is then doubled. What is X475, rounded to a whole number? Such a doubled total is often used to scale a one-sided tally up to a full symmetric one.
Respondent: 141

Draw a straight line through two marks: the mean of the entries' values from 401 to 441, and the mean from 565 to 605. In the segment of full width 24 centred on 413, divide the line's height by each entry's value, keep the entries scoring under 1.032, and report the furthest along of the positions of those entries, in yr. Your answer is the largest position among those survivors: 423 yr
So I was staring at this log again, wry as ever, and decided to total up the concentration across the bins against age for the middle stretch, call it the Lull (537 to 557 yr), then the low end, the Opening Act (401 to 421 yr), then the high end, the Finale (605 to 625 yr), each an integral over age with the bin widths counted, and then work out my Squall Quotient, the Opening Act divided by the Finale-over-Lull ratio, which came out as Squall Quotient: 206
